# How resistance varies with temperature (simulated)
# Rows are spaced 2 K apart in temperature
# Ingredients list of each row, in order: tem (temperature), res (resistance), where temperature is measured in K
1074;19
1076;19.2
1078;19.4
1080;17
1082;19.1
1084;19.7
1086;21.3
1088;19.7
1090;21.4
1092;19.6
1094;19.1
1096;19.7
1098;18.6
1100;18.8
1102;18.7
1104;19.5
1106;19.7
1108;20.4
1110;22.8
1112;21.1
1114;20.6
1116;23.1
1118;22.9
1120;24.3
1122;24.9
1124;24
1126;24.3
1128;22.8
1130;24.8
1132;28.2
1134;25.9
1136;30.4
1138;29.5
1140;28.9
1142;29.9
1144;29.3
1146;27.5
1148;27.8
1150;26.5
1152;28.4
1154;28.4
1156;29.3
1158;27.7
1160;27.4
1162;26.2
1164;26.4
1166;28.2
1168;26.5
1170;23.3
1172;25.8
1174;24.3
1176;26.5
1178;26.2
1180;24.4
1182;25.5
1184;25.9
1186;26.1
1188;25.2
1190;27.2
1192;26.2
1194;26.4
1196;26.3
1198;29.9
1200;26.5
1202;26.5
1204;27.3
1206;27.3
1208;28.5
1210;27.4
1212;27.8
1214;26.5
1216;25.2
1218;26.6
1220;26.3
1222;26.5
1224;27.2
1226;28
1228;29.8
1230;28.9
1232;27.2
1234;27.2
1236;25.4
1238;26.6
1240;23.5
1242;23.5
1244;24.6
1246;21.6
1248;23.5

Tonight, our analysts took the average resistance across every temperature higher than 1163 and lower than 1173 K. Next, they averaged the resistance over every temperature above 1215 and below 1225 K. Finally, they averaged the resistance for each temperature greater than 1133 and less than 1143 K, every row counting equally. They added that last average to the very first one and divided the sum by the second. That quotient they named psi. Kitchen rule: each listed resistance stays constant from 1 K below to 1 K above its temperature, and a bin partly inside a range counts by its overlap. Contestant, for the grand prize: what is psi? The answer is 2.1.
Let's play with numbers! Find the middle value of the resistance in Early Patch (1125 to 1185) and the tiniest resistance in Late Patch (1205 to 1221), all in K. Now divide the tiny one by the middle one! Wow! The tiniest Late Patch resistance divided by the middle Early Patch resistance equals 0.95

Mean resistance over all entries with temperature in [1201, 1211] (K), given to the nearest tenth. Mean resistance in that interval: 27.4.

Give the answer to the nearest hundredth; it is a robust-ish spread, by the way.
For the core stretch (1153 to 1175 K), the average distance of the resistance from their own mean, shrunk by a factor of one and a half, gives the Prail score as 0.92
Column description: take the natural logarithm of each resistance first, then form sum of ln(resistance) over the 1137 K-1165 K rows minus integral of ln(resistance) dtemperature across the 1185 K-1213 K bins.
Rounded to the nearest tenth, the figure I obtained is -45.6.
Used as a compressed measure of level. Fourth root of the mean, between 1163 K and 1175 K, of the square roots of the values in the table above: 1.50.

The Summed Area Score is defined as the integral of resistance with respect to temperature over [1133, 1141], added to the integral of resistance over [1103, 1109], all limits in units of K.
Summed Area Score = 349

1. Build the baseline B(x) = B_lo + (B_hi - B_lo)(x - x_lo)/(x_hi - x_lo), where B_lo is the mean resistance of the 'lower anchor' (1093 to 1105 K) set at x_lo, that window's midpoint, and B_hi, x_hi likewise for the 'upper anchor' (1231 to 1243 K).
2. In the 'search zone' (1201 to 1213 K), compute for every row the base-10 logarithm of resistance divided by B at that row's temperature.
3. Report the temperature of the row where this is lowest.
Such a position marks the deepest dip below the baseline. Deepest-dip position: 1202 K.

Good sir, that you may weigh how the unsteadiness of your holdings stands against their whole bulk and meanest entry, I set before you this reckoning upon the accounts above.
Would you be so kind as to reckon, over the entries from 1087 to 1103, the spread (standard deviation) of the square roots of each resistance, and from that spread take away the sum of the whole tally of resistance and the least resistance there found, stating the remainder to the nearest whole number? -174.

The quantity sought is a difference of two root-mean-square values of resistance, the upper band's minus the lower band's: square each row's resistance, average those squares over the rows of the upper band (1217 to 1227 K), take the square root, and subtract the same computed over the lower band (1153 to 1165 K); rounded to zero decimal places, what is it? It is -1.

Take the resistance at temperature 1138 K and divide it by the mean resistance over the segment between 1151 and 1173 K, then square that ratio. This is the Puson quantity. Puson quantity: 1.2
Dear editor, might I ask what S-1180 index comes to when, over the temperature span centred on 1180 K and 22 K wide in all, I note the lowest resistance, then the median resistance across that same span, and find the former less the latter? -2.5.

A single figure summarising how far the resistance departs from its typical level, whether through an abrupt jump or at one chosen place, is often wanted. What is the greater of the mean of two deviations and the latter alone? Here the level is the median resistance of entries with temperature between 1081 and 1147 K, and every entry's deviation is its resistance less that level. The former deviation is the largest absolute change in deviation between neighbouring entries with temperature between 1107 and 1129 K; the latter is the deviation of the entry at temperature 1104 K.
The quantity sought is -0.4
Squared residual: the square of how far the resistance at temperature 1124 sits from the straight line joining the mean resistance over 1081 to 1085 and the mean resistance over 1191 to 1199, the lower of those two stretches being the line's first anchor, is 3.0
